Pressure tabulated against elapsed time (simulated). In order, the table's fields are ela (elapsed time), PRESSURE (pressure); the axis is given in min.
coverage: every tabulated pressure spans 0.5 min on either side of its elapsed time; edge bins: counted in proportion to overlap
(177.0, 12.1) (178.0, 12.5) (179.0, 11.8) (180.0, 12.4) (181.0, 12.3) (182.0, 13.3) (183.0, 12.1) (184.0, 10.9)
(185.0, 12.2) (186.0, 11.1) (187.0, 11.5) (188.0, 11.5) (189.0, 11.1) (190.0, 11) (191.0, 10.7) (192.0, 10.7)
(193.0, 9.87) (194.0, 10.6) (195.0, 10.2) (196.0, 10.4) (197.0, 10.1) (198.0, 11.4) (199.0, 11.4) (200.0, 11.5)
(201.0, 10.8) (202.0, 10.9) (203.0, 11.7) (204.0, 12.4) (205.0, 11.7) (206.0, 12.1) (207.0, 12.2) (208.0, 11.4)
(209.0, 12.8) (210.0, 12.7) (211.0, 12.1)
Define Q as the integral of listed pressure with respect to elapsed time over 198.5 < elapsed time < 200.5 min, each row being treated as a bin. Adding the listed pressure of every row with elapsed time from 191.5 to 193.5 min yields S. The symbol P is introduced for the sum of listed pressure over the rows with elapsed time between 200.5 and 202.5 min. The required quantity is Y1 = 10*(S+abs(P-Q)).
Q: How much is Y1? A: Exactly 218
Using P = 21.7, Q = 22.9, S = 20.6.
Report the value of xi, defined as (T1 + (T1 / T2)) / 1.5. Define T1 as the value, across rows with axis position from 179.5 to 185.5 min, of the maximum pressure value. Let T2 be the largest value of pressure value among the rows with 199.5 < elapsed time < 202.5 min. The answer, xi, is 9.6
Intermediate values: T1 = 13.3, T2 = 11.5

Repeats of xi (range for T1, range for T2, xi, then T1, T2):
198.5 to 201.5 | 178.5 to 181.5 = 8.3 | 11.5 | 12.4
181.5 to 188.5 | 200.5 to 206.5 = 9.6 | 13.3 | 12.4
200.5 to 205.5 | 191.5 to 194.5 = 9.0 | 12.4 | 10.7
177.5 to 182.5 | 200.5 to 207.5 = 9.6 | 13.3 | 12.4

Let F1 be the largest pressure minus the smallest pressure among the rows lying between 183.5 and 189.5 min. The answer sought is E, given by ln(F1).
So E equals 0.26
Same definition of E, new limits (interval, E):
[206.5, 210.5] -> 0.34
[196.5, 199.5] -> 0.26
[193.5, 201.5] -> 0.34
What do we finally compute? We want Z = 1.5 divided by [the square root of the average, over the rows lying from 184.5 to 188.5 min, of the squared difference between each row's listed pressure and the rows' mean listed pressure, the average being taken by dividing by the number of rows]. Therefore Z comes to 3.8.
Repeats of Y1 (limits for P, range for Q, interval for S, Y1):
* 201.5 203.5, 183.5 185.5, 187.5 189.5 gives 231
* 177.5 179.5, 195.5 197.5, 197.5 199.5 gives 266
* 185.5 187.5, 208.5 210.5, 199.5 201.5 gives 252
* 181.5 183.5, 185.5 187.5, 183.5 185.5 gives 259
